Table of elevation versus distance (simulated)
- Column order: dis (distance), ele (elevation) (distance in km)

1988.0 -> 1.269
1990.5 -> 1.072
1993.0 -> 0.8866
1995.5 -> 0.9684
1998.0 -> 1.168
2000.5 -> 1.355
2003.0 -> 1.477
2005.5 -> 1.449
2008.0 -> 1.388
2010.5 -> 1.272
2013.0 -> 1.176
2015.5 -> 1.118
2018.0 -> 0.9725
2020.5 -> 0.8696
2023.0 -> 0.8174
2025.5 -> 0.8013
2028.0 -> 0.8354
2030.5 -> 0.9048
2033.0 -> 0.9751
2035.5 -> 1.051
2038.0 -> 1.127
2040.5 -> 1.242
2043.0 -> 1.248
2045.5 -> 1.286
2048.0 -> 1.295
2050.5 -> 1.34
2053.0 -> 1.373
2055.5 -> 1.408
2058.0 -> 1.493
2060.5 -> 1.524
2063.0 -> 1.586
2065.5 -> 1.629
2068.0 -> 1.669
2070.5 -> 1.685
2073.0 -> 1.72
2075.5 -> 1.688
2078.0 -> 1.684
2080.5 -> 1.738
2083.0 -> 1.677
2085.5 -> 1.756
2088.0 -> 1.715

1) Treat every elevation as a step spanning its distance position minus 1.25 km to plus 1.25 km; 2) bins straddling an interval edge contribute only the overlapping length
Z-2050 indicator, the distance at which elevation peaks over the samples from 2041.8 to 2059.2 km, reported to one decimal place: 2058.0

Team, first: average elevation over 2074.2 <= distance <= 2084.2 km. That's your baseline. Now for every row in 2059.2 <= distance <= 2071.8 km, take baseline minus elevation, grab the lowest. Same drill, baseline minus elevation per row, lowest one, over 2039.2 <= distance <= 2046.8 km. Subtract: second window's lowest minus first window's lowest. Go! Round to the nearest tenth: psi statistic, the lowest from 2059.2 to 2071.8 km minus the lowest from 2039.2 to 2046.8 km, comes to -0.4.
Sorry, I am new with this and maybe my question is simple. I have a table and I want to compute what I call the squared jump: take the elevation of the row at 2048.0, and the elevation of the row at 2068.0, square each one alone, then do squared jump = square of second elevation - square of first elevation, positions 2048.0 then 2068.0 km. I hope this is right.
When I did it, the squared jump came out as 1.11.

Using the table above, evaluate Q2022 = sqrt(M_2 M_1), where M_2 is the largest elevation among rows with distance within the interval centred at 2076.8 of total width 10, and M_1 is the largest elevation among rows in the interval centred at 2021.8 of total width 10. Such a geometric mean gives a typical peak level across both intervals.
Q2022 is 1.30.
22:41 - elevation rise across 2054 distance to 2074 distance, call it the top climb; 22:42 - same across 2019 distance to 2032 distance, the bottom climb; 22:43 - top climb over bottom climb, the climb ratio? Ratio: 8.9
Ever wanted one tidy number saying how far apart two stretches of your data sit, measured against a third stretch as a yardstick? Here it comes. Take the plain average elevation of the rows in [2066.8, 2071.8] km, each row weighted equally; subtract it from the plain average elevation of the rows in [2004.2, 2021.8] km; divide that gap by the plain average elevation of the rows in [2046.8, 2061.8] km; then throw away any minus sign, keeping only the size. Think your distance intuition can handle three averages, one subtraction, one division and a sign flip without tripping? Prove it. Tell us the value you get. 0.4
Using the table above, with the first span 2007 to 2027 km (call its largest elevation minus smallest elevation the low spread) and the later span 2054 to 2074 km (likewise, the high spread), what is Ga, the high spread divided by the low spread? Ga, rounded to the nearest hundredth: 0.53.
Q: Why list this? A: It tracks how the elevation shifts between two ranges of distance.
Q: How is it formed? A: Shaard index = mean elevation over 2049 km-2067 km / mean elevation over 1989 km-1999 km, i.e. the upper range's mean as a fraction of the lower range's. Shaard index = 1.44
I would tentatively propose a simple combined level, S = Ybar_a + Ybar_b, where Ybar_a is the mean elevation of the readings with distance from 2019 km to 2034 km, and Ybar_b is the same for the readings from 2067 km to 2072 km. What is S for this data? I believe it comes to 2.5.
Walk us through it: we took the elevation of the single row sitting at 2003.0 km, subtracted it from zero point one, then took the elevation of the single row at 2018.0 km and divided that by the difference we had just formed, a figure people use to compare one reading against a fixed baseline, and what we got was -0.7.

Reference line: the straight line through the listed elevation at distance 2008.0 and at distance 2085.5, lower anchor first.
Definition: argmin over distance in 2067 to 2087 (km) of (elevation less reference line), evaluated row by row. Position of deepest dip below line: 2083.0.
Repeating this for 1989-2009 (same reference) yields 1993.0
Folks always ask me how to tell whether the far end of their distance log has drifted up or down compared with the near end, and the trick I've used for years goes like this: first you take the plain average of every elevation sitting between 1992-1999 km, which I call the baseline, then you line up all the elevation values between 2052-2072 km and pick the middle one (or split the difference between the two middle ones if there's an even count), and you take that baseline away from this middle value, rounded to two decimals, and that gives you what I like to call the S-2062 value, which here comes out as 0.55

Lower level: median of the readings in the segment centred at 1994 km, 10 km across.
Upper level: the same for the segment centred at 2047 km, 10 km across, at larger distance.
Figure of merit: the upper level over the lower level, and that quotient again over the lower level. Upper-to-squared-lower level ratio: 1.2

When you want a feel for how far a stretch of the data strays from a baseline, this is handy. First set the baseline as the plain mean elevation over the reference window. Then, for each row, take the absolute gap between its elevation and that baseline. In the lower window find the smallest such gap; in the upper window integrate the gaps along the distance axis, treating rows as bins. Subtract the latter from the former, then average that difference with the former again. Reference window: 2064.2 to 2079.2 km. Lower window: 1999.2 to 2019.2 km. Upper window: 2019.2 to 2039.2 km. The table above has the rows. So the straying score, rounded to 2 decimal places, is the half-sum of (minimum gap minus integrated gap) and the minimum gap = -7.36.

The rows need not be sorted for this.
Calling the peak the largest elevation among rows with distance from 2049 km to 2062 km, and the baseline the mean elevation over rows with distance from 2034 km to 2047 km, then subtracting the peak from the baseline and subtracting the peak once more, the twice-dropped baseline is -1.86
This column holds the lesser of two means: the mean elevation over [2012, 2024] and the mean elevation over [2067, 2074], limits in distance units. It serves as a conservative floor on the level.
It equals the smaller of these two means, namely 0.99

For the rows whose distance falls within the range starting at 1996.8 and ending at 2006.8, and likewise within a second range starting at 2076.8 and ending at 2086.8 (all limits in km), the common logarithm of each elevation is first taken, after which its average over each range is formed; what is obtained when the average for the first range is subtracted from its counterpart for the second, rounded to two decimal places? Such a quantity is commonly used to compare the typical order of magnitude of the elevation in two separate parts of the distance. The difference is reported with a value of 0.10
